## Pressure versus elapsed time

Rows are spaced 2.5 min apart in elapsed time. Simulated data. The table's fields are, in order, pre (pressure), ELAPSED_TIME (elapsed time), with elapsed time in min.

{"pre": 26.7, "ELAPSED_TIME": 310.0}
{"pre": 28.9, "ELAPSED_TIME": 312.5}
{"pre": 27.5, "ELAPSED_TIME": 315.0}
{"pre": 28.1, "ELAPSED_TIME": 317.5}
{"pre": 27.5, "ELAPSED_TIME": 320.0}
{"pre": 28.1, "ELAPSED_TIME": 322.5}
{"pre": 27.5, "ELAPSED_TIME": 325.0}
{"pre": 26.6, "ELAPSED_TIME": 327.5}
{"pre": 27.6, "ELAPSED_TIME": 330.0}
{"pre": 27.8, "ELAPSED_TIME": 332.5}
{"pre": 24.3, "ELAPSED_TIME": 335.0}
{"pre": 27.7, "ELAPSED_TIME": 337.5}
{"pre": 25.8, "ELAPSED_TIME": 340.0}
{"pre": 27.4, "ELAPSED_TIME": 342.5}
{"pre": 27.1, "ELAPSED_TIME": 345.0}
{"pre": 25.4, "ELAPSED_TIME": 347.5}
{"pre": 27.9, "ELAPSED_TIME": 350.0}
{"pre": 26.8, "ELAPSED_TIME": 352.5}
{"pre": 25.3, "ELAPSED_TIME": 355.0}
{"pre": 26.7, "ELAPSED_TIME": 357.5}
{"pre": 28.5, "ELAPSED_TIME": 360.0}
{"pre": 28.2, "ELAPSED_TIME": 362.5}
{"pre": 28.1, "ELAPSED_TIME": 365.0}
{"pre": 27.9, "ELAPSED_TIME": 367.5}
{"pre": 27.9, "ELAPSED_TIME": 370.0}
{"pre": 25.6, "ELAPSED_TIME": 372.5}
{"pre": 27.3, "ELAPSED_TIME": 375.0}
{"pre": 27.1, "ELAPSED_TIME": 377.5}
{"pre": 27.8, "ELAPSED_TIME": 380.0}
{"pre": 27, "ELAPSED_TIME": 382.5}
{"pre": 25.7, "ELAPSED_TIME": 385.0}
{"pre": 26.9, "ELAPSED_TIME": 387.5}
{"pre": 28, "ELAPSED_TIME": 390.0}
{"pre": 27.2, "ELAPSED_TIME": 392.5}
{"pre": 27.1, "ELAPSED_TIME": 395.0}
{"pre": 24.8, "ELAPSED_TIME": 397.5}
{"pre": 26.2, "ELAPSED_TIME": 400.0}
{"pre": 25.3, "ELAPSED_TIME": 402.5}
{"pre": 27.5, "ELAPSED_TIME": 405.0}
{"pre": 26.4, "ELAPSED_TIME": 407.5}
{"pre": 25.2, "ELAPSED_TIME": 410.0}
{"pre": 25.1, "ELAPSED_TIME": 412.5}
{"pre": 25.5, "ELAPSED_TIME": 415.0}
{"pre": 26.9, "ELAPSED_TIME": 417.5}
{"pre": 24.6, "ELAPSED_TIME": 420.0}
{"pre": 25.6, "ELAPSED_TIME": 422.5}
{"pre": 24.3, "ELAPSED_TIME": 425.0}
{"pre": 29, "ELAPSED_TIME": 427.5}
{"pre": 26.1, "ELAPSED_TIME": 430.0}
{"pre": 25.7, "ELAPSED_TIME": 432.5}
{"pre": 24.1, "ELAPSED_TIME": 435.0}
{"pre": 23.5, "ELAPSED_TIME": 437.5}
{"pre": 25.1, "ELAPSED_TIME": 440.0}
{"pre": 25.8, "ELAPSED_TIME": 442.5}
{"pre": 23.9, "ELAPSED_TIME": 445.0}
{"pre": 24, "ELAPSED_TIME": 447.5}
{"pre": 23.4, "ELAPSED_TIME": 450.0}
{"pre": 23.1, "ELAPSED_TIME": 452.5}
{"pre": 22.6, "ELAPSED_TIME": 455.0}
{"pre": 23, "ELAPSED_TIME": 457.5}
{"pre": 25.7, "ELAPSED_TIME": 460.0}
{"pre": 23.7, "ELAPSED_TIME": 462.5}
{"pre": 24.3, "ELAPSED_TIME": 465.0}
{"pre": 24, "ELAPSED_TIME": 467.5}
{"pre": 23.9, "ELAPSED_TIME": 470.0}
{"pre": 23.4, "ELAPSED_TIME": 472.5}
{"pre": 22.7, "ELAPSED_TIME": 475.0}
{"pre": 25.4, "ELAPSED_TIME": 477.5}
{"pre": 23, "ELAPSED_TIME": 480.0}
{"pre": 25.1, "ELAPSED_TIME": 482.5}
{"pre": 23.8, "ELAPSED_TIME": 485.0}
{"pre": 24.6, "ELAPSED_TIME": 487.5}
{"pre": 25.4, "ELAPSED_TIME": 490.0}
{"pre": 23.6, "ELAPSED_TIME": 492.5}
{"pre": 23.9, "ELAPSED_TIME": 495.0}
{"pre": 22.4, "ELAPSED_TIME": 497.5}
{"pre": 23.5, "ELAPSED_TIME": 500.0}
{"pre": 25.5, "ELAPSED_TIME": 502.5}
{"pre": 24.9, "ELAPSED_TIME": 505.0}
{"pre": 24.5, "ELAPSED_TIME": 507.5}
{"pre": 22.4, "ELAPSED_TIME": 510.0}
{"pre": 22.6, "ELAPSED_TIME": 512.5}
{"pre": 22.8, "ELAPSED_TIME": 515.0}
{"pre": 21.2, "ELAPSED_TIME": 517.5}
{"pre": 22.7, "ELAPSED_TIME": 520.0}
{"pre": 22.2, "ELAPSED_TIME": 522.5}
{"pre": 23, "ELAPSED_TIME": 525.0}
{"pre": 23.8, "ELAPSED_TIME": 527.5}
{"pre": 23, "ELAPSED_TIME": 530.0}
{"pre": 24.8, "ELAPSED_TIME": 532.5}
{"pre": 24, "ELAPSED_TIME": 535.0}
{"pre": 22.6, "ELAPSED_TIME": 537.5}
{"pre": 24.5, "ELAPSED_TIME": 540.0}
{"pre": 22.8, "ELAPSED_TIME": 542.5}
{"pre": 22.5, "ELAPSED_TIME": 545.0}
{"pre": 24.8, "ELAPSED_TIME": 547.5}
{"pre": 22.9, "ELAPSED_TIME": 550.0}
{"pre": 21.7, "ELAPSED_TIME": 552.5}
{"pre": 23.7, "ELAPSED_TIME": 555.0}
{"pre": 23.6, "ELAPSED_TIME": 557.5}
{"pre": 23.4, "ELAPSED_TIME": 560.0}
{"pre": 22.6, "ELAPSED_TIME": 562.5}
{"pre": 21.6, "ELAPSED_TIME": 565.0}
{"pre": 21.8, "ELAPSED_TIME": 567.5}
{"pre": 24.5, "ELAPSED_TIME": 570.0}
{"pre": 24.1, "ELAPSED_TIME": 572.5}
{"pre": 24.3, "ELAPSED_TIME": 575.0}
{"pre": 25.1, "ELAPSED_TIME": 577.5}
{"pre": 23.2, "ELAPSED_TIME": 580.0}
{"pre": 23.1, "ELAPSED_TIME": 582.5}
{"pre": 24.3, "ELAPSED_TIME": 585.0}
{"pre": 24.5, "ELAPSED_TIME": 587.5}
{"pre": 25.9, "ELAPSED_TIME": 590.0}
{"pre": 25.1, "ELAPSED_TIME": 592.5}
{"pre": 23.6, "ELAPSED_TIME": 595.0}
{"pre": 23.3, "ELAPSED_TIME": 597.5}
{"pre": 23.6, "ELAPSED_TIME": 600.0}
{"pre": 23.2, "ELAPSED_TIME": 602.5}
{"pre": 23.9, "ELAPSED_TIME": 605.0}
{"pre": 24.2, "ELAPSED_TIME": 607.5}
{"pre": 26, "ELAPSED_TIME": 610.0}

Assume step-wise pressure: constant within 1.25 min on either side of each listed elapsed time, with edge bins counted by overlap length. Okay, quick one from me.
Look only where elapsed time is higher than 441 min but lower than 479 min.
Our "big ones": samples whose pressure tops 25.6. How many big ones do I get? 2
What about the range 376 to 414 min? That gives 11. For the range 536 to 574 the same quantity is 0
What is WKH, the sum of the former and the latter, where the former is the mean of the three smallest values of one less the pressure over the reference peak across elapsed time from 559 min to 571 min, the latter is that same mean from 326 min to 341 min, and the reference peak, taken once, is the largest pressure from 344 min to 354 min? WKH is 0.165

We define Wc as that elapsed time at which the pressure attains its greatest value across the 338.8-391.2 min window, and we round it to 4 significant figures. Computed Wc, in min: 360.0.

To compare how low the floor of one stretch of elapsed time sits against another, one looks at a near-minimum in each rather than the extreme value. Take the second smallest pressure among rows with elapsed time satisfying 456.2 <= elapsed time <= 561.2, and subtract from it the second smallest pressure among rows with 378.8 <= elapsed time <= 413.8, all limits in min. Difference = -3.4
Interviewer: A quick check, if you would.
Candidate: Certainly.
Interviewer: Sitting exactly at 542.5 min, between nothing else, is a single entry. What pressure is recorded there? 22.8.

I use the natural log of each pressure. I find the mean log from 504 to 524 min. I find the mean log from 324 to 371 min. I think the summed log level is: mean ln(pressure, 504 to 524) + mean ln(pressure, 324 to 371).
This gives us 6.43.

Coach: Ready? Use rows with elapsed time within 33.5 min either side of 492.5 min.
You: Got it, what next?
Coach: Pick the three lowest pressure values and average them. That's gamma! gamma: 21.9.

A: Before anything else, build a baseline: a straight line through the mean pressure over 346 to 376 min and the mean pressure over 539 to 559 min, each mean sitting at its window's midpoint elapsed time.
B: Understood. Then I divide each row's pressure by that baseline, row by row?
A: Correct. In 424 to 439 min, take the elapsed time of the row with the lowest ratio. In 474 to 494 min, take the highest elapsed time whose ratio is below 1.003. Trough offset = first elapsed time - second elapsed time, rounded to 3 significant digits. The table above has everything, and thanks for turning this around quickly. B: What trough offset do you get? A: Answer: -55.0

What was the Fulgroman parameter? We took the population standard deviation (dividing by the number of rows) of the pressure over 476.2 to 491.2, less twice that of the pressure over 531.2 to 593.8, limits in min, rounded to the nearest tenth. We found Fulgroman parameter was -1.4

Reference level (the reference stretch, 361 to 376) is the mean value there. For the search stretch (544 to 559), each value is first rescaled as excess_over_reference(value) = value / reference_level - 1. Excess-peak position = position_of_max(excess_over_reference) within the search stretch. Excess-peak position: 547.5 min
